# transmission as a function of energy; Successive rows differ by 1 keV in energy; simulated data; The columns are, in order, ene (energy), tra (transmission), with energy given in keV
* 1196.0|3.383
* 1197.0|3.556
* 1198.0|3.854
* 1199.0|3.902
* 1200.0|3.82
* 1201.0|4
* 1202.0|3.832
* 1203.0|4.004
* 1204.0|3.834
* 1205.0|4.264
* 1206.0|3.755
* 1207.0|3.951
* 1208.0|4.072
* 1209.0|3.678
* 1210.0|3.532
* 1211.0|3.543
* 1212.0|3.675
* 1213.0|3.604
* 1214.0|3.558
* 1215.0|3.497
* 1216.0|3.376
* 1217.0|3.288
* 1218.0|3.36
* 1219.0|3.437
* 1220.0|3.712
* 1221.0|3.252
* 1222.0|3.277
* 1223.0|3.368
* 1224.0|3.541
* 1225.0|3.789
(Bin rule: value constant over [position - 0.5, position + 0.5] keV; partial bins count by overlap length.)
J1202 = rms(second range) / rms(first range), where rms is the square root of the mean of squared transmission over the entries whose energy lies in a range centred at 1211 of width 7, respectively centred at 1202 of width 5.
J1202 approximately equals 0.94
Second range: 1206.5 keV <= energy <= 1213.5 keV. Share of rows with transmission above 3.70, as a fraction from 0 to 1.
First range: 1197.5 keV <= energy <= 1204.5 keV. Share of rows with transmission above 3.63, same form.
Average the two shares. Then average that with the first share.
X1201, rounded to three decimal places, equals 0.821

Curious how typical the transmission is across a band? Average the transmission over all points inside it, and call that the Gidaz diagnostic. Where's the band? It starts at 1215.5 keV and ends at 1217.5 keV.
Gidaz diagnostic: 3.3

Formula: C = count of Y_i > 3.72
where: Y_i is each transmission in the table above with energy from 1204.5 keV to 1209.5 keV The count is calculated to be 4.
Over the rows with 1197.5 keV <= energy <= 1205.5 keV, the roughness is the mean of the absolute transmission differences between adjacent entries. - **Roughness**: 0.18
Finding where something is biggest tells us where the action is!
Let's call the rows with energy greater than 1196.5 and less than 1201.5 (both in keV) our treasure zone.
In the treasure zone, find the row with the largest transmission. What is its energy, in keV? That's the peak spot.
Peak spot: 1201.0 keV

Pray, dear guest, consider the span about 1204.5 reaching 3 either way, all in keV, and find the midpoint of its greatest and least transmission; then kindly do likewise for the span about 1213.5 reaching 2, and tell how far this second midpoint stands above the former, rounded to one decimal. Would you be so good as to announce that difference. -0.4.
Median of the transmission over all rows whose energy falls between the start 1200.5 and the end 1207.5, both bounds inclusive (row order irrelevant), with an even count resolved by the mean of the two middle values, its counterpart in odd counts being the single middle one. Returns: 4.0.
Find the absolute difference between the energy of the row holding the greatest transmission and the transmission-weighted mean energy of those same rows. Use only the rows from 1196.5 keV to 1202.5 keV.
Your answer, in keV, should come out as 1.5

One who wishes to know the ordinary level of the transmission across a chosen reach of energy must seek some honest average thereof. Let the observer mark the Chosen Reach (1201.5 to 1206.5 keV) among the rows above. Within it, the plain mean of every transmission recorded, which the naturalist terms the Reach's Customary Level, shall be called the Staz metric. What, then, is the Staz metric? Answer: 3.9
